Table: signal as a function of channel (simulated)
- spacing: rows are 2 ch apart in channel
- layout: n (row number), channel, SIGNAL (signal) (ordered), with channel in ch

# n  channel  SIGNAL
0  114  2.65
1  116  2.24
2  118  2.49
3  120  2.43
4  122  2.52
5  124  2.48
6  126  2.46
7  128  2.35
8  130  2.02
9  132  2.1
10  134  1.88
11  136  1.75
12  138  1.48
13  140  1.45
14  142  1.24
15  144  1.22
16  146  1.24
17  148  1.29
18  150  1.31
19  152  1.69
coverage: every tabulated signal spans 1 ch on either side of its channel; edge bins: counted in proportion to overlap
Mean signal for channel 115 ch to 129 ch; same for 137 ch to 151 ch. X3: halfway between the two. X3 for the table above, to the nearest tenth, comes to 1.9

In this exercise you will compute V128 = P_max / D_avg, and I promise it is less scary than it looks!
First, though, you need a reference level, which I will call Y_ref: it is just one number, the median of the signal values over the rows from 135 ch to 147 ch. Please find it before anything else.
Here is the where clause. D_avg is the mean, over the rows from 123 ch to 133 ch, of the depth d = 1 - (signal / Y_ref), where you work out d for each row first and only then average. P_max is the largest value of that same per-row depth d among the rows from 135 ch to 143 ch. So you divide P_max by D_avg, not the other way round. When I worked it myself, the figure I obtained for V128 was -0.112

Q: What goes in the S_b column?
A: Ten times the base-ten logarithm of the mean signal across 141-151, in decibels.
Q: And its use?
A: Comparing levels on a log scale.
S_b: 1.0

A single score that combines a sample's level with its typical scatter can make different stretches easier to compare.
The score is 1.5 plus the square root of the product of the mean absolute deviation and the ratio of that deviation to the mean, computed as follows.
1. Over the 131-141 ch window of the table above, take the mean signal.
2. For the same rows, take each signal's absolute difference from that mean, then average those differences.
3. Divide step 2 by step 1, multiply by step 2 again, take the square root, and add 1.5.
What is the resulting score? 1.66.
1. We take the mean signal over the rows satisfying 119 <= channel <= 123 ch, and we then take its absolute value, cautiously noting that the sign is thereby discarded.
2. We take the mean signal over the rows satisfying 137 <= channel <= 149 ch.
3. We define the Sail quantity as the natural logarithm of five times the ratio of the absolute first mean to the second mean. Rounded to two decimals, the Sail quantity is 2.24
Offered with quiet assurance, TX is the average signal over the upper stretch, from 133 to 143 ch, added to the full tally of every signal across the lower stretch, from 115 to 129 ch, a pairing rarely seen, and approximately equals 18.5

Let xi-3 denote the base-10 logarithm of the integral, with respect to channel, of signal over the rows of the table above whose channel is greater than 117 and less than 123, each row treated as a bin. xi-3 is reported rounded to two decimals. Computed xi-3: 1.17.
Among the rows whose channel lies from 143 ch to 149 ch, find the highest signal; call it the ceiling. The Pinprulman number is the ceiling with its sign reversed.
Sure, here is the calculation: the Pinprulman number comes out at -1.3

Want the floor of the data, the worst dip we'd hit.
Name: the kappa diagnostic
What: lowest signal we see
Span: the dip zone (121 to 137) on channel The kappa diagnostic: 1.75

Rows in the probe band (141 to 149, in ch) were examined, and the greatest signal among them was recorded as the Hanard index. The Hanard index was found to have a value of 1.29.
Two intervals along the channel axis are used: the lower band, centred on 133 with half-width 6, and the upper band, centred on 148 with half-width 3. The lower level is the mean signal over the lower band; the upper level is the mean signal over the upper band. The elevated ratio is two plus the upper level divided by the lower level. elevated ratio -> 2.66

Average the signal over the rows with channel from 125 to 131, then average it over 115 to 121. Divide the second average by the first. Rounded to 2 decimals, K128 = 1.05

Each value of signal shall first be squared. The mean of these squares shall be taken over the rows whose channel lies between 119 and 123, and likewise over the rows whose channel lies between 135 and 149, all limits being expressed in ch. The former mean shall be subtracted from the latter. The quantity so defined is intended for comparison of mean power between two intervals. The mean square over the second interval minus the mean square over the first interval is -4.2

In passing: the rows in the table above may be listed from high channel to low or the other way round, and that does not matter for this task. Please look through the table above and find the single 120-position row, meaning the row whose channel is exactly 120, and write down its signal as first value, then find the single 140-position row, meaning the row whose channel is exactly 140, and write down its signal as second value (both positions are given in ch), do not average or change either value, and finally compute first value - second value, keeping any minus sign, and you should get 1.0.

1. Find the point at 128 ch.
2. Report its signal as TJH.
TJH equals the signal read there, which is 2.35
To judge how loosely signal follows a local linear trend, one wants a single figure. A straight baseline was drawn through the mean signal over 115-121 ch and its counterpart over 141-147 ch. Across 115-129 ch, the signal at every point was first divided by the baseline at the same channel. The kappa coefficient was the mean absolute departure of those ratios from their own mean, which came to 0.089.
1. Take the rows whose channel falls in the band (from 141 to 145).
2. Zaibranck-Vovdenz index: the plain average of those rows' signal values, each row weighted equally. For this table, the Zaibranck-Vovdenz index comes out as 1.23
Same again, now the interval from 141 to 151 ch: 1.26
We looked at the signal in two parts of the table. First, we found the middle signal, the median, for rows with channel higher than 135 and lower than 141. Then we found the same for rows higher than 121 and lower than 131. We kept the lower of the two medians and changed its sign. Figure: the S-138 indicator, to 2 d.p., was -1.48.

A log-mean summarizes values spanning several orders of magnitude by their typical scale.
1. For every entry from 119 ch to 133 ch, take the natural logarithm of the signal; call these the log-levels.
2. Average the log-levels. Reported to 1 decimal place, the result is 0.8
